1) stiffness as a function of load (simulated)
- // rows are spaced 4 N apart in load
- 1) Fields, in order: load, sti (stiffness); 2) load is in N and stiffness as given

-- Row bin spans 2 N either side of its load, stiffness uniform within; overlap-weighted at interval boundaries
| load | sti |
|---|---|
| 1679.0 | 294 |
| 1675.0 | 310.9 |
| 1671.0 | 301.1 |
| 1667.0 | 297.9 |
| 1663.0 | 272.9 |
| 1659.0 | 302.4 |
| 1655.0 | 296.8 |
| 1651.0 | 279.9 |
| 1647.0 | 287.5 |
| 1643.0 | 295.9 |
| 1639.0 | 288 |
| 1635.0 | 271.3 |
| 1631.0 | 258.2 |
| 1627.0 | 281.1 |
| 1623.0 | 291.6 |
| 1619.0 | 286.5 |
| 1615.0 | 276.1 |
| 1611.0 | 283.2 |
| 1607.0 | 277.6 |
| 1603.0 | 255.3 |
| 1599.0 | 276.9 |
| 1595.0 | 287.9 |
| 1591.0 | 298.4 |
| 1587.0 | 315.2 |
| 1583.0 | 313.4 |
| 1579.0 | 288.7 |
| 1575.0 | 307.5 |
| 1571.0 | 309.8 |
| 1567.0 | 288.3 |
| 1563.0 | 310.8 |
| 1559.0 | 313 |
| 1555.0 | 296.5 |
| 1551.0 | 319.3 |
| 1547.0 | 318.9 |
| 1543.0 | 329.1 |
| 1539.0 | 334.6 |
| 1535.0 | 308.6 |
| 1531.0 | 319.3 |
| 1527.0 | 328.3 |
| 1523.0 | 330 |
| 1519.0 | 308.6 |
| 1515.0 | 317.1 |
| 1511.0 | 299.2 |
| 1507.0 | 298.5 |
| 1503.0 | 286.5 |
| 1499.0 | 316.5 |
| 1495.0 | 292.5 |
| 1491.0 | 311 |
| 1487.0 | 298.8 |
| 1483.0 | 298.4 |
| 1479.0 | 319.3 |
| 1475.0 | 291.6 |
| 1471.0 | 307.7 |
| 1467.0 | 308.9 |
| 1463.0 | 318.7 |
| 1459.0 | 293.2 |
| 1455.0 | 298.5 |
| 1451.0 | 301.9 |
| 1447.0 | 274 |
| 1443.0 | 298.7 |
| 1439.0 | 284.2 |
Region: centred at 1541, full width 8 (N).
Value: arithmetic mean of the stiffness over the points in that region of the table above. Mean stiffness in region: 332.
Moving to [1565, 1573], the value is 299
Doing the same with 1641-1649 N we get 292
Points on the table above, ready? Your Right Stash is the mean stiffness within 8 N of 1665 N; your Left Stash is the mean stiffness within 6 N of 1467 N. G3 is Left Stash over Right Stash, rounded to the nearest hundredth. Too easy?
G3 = 1.06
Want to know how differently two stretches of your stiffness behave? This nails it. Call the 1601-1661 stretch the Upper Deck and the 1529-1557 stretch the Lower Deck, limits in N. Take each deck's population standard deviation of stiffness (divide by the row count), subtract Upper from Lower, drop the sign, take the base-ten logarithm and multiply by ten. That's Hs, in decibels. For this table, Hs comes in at 1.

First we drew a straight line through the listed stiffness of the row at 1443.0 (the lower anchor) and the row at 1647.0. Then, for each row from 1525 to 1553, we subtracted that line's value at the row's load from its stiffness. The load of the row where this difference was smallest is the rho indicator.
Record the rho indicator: 1535.0 N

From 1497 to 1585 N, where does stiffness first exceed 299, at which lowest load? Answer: 1499.0 N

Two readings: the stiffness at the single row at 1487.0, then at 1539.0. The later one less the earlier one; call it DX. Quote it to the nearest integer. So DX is 36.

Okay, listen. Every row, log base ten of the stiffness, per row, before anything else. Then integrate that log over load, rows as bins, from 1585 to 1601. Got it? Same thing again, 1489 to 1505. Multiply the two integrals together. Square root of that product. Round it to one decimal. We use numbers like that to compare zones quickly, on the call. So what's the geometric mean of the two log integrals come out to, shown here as 39.6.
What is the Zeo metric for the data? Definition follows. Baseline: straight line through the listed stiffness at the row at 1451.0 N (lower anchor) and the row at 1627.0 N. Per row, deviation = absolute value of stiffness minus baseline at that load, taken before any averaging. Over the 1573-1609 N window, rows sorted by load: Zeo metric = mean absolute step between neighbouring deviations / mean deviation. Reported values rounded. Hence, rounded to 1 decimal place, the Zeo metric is 1.0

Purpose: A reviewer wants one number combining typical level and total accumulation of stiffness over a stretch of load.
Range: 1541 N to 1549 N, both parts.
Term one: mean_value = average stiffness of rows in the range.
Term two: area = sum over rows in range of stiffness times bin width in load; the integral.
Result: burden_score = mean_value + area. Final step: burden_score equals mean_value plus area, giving 2916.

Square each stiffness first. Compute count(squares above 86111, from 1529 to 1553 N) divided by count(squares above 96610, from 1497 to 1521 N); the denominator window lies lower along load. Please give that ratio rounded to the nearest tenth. 3.0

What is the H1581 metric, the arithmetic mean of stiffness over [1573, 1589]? 306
